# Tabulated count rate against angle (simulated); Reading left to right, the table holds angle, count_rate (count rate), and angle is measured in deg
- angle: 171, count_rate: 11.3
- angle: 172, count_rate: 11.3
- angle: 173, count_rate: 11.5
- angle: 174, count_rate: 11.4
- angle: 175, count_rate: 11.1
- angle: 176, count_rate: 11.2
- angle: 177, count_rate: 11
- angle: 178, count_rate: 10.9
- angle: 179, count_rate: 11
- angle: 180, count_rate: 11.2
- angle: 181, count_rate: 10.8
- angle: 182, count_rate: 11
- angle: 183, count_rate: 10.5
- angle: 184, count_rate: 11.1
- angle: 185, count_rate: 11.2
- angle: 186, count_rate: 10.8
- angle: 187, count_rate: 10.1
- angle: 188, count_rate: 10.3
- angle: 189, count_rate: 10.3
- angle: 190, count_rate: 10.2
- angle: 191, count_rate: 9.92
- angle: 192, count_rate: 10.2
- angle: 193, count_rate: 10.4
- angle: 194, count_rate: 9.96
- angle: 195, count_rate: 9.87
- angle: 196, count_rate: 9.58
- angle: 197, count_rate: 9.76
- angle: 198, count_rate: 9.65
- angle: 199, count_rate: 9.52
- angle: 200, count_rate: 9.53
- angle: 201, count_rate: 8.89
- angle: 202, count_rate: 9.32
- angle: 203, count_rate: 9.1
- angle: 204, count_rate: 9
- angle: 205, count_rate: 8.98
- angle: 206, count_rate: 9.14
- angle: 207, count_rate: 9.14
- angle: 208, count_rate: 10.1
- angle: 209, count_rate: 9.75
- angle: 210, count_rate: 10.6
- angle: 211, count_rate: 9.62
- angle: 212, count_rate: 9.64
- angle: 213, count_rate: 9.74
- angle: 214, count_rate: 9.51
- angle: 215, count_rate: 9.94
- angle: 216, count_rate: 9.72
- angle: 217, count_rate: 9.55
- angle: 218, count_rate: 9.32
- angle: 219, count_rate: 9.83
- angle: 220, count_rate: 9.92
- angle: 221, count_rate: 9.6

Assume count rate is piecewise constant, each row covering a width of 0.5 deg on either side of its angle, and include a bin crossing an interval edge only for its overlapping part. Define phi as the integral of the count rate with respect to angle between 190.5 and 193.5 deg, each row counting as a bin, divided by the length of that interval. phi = 10.2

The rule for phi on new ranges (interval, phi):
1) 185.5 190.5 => 10.3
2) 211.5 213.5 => 9.7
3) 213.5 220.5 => 9.7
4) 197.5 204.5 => 9.3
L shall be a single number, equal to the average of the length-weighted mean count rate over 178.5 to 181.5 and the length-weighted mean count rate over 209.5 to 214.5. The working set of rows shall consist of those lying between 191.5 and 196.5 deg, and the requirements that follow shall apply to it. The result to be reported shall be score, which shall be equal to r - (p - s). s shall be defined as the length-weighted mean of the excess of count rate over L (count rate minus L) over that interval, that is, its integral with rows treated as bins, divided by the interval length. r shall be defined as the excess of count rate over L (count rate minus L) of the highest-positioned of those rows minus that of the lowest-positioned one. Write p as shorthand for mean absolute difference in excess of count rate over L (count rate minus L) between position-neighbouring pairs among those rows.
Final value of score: -1.3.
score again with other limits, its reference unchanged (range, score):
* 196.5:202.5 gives -1.7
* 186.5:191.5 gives -0.6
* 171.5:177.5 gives 0.4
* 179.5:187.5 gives -1.1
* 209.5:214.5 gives -2.0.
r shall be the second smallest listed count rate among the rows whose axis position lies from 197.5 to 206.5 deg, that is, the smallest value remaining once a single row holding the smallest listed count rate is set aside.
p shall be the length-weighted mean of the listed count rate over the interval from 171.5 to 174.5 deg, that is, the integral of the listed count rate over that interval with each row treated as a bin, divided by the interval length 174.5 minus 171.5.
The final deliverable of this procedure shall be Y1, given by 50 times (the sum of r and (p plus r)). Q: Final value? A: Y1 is 1468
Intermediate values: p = 11.4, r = 8.98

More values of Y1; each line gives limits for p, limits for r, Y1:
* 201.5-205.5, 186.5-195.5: 1447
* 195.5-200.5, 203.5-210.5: 1380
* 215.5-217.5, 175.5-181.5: 1572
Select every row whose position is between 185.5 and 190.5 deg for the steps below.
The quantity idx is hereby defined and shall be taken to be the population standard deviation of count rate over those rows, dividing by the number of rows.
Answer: 0.24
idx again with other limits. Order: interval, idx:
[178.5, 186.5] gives 0.22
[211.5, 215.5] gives 0.16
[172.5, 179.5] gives 0.21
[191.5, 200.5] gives 0.29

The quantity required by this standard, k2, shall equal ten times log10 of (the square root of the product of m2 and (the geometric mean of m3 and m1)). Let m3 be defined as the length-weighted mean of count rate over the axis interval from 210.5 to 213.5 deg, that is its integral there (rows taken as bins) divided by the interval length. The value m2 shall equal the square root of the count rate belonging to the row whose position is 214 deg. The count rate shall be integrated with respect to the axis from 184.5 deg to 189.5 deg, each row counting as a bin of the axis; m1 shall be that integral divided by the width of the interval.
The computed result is 7.47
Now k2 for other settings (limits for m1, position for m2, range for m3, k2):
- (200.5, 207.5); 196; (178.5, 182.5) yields 7.45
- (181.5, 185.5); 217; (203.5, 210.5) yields 7.50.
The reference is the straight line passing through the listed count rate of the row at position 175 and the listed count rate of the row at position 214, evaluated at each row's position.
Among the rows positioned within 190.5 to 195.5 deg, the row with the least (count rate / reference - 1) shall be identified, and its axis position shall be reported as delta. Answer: 191 deg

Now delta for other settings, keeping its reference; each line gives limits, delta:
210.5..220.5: 218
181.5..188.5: 187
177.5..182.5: 178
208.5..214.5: 211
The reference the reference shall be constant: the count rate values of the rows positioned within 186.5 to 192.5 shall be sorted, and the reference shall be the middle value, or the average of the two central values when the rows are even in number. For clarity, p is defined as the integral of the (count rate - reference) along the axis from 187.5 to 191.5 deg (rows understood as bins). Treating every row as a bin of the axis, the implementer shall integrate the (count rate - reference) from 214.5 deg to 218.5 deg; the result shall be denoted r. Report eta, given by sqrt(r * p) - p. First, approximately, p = -0.1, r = -2.3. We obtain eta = 1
